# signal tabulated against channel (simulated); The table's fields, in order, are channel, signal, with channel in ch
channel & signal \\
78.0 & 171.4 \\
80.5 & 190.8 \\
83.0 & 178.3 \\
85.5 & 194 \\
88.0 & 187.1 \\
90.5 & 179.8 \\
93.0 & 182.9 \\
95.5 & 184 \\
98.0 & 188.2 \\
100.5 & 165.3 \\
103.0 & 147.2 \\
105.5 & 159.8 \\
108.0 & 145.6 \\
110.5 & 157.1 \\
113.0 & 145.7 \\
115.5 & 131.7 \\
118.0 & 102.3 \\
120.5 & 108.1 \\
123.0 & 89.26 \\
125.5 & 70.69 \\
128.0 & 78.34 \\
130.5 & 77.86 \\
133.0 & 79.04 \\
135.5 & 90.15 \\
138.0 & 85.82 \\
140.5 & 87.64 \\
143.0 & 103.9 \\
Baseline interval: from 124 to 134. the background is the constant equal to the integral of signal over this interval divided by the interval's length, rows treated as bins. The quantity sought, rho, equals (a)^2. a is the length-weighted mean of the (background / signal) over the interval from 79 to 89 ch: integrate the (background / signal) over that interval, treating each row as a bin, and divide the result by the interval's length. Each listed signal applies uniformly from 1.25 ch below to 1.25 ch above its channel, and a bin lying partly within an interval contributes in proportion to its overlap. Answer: 0.17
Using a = 0.41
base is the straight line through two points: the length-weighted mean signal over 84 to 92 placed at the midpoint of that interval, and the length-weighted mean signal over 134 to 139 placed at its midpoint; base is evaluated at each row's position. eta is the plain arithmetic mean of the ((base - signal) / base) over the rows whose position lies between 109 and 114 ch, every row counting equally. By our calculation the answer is -0.10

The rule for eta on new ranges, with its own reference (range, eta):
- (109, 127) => 0.10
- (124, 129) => 0.31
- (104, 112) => -0.06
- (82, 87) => 0.04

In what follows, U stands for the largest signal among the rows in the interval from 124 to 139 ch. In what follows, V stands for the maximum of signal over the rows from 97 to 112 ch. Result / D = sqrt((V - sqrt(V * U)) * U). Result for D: 72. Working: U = 90.15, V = 188.2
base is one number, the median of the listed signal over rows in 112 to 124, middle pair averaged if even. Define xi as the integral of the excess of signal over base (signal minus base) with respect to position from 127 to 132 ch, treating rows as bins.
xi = -150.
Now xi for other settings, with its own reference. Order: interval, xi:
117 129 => -221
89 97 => 596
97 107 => 560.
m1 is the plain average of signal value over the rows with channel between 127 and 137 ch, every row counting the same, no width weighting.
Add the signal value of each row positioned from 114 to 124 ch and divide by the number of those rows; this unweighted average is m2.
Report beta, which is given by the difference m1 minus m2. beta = -26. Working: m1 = 81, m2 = 108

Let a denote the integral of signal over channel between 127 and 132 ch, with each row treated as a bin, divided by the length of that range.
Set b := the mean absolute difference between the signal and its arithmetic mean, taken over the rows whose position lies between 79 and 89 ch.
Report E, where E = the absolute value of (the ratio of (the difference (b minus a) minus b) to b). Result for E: 16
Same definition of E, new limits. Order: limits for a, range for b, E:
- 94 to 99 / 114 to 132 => 11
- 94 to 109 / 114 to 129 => 10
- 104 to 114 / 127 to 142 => 32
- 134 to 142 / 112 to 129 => 4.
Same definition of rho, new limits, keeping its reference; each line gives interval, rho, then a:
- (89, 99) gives 0.17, 0.42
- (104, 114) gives 0.26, 0.51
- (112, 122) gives 0.42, 0.65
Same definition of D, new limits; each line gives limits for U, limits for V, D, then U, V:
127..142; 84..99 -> 75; 90.15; 194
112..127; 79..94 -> 61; 145.7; 194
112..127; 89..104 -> 57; 145.7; 188.2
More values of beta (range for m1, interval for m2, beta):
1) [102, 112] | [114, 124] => 45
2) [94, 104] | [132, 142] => 86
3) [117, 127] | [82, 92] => -92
